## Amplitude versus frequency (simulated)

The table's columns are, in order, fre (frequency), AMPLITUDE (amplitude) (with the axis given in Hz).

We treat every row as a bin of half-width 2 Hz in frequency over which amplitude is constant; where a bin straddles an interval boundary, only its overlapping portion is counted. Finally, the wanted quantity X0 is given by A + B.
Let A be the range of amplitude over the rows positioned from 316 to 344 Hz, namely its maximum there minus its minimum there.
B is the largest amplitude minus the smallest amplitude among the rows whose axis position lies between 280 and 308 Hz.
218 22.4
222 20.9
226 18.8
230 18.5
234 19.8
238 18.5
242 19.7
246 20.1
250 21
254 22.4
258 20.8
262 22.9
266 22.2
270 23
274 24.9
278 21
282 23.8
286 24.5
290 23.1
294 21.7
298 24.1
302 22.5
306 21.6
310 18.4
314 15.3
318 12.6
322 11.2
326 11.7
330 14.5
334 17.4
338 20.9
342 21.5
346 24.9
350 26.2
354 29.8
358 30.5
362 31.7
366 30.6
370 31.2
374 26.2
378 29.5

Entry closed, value 13.2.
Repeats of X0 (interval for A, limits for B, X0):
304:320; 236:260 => 12.9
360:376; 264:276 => 8.2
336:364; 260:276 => 13.5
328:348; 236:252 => 12.9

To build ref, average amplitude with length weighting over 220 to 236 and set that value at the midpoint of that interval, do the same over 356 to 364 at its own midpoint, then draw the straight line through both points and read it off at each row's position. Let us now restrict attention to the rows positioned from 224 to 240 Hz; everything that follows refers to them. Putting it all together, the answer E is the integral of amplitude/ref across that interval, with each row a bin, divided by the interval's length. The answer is 0.95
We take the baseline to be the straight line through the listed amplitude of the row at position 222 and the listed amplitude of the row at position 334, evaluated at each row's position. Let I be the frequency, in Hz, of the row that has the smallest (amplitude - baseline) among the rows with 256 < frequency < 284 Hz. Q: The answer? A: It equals 258 Hz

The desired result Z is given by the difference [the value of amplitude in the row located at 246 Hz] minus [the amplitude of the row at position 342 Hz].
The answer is -1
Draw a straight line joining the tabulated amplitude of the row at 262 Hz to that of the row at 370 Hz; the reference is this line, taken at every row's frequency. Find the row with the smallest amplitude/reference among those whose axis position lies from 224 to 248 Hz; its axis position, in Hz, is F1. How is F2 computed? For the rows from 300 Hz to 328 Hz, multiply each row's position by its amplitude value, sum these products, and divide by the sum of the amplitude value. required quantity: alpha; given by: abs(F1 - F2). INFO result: 73.9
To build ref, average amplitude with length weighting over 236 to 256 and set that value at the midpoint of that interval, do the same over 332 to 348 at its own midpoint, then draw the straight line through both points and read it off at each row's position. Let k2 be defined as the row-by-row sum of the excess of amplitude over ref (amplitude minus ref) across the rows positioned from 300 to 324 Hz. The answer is -24.0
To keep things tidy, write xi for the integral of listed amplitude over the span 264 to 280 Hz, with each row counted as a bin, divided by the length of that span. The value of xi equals 22.8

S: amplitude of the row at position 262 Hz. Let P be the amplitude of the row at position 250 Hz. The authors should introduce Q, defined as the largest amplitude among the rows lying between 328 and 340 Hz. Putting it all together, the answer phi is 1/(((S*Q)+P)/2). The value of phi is 0.0040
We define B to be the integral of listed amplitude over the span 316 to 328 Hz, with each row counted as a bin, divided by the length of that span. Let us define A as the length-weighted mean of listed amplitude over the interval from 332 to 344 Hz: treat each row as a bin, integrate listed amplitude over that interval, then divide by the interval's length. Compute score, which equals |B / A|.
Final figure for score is 0.59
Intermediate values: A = 20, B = 12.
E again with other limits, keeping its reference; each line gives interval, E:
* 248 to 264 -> 0.99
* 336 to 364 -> 0.87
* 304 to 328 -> 0.56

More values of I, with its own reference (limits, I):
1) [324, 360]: 326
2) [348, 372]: 350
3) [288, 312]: 310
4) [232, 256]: 238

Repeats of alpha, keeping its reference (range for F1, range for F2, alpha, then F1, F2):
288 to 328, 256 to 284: 51.8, 322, 270.2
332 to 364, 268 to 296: 52.1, 334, 281.9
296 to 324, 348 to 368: 36.3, 322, 358.3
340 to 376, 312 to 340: 14.9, 342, 327.1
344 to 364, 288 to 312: 46.4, 346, 299.6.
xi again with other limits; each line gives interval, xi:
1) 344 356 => 27.0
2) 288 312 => 21.9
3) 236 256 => 20.3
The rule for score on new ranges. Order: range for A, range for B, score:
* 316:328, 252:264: 1.86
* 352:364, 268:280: 0.75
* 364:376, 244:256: 0.72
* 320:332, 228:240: 1.52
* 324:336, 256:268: 1.51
